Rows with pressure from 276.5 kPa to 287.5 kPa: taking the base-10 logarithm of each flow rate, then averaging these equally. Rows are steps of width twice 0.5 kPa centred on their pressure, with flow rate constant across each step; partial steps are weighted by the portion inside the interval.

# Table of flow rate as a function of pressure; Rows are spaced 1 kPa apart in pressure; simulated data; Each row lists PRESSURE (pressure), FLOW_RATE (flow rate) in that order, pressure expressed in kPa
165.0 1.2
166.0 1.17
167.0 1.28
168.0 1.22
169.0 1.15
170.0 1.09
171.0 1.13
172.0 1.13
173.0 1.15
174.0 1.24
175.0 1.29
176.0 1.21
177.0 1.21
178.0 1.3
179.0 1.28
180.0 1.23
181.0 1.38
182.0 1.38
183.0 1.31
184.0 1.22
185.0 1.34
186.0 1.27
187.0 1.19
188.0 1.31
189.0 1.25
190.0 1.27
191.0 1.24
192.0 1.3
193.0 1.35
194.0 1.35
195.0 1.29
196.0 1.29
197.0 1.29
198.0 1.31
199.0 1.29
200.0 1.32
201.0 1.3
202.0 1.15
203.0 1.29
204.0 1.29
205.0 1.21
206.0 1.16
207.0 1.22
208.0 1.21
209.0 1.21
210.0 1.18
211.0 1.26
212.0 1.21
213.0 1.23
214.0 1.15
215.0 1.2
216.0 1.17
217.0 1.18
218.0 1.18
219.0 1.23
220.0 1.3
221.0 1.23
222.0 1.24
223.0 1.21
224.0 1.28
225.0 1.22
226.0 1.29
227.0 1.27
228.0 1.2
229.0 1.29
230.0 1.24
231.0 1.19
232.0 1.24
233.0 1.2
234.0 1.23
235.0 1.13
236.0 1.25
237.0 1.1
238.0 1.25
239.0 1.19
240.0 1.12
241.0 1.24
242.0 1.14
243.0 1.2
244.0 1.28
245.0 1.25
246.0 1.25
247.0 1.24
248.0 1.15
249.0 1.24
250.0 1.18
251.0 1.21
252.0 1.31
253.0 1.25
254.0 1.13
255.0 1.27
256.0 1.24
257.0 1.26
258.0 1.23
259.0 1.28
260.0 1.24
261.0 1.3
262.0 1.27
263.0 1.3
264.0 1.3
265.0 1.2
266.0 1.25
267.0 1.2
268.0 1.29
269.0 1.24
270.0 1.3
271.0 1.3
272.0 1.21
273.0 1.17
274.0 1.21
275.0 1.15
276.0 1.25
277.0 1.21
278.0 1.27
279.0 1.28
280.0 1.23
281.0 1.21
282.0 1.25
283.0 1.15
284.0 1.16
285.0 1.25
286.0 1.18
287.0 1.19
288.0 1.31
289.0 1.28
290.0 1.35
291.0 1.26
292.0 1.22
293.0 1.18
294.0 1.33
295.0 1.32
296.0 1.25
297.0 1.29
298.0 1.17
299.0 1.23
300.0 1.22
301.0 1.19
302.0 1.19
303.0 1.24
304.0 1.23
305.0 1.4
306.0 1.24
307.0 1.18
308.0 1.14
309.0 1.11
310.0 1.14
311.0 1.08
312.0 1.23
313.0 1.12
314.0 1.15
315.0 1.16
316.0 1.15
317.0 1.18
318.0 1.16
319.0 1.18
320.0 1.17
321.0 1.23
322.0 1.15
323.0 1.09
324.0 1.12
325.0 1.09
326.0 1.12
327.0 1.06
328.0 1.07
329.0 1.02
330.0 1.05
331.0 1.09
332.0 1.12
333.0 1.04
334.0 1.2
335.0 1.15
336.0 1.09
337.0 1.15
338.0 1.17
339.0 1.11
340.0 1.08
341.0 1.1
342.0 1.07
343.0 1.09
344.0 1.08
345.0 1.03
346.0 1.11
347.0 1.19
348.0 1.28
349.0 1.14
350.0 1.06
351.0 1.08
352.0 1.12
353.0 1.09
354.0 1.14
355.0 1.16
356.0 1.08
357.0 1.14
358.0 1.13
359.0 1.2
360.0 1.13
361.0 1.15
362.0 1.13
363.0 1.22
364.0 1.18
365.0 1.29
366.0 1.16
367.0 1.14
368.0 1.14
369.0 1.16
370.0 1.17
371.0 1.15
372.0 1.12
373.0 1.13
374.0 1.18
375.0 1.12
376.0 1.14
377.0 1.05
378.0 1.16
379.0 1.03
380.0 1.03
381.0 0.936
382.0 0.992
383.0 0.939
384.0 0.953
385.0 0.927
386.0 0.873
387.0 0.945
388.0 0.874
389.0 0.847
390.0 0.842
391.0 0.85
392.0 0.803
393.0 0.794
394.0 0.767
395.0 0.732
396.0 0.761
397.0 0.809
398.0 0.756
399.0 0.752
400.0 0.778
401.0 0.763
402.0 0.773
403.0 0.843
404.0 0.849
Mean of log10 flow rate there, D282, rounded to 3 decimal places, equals 0.085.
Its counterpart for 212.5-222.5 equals 0.083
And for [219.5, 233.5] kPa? 0.094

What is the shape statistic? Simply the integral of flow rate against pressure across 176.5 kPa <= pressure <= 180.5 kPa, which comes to 5.02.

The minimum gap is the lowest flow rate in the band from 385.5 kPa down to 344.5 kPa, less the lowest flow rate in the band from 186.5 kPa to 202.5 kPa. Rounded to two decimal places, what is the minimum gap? -0.22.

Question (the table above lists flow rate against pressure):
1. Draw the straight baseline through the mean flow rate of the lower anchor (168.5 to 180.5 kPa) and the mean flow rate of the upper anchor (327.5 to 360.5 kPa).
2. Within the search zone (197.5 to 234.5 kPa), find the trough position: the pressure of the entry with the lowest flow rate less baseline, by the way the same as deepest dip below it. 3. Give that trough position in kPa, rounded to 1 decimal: 202.0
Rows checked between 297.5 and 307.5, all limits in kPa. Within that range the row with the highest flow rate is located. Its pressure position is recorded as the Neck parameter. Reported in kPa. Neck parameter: 305.0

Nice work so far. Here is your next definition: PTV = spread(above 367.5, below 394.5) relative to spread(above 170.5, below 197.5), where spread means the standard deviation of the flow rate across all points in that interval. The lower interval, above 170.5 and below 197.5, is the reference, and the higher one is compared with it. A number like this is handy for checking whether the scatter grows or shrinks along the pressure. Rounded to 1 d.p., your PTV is 2.0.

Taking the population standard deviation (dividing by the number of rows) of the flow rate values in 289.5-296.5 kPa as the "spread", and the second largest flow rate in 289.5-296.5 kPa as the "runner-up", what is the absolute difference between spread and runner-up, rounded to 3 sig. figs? 1.27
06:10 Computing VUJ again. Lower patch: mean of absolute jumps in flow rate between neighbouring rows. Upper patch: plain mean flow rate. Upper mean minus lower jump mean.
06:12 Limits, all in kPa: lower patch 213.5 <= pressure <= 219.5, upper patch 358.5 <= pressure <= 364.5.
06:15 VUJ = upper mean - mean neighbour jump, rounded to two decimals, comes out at 1.14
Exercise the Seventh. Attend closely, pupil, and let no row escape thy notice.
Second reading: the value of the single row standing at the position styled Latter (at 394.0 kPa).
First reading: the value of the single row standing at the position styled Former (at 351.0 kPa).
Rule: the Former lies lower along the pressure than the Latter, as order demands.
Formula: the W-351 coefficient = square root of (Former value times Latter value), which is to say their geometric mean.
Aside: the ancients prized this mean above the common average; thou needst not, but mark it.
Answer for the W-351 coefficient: 0.91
